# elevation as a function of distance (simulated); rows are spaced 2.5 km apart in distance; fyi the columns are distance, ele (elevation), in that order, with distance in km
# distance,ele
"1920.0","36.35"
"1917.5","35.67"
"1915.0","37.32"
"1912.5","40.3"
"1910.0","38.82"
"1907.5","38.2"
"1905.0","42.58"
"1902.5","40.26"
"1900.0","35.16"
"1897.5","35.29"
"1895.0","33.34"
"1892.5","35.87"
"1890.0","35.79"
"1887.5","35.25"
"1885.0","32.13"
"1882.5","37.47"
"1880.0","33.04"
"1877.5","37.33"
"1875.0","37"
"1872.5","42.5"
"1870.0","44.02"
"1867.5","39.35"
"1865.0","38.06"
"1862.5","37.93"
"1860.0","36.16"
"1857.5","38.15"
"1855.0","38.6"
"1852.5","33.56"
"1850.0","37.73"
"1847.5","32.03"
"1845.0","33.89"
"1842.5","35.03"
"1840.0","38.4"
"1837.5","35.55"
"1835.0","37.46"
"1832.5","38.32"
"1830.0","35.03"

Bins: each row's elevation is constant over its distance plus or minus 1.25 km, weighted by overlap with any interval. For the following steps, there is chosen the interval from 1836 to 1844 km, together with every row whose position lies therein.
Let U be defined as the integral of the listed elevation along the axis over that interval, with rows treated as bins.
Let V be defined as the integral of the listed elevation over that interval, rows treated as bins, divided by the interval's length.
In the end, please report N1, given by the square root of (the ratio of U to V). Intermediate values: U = 290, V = 36.3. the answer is 2.8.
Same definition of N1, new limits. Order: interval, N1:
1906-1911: 2.2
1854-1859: 2.2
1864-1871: 2.6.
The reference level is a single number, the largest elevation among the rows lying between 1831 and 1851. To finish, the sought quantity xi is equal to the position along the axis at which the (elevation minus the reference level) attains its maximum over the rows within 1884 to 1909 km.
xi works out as 1905.0 km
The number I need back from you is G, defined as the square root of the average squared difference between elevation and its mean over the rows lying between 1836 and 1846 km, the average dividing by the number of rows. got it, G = 1.66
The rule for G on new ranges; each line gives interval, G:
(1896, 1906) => 3.20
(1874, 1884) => 1.84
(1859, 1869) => 1.14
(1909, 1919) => 1.72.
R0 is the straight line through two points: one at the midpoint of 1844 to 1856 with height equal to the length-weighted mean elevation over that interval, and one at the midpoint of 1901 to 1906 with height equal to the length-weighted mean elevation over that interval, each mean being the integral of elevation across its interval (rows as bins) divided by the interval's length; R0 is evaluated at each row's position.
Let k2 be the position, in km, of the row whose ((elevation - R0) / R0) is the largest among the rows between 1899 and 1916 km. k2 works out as 1905.0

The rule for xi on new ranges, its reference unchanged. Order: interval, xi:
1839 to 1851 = 1840.0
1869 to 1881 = 1870.0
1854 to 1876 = 1870.0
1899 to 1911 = 1905.0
